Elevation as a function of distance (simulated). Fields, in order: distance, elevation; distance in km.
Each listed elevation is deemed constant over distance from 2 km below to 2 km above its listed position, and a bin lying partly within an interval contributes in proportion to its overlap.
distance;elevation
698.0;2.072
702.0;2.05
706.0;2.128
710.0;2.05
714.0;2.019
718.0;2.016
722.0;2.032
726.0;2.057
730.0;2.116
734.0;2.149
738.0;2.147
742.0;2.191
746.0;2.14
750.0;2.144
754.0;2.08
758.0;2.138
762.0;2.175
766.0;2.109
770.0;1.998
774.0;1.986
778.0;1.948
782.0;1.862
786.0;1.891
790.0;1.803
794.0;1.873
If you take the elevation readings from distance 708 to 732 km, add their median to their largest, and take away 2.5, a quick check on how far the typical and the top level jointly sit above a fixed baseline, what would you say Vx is 1.66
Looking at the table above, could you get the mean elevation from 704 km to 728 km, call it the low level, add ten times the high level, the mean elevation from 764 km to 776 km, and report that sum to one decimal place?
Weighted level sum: 22.4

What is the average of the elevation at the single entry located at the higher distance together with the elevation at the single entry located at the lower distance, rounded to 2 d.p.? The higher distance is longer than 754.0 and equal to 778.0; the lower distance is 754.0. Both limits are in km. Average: 2.01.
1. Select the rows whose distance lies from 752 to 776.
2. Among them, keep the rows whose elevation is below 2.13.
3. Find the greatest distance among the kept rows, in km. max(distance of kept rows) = 774.0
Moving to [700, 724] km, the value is 722.0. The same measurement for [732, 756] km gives 754.0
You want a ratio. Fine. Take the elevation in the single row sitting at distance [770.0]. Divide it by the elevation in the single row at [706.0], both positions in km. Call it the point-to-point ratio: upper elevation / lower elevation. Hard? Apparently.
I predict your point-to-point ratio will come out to 0.94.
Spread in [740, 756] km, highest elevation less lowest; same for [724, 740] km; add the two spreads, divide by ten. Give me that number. 0.020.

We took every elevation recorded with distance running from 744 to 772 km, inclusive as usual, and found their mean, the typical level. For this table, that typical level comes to 2.11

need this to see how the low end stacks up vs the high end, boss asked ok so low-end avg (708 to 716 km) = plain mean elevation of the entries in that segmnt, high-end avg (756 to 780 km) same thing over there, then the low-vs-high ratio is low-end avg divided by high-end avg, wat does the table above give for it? 0.99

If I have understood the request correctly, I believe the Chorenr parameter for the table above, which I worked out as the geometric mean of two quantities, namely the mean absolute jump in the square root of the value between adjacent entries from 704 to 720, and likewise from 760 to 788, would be 0.0162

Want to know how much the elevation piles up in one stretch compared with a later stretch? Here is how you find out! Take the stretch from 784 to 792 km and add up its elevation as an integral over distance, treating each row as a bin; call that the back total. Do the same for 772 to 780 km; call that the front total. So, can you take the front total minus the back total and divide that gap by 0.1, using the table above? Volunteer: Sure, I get 10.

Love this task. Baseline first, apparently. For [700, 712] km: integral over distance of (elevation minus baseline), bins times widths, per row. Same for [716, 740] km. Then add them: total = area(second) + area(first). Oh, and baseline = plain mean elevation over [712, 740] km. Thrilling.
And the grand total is 0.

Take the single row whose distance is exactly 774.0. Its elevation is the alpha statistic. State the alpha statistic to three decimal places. 1.986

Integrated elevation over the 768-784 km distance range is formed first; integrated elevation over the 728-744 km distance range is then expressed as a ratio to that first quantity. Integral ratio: 1.10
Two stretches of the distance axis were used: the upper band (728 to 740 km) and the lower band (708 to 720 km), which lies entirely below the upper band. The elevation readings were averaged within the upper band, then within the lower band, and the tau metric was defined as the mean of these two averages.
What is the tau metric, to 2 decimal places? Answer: 2.08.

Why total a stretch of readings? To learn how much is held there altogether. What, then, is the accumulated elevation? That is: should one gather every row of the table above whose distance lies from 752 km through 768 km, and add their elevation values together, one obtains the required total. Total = 8.5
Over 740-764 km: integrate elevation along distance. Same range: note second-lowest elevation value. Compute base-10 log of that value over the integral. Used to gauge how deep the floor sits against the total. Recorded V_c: -1.38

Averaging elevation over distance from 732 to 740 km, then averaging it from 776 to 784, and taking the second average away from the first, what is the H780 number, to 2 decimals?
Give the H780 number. 0.24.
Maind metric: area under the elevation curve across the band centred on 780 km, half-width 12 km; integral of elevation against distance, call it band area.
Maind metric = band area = 46.0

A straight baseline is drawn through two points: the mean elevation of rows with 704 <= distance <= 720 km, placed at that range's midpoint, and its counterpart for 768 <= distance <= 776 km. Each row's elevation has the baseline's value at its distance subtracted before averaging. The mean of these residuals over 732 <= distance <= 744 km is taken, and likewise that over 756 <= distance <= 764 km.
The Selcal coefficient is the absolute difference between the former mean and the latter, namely 0.017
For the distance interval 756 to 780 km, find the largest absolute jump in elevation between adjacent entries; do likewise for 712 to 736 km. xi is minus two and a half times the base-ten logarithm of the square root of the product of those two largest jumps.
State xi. 2.73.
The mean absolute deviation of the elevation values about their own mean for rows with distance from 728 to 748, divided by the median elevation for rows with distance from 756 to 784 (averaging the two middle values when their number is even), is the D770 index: 0.009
